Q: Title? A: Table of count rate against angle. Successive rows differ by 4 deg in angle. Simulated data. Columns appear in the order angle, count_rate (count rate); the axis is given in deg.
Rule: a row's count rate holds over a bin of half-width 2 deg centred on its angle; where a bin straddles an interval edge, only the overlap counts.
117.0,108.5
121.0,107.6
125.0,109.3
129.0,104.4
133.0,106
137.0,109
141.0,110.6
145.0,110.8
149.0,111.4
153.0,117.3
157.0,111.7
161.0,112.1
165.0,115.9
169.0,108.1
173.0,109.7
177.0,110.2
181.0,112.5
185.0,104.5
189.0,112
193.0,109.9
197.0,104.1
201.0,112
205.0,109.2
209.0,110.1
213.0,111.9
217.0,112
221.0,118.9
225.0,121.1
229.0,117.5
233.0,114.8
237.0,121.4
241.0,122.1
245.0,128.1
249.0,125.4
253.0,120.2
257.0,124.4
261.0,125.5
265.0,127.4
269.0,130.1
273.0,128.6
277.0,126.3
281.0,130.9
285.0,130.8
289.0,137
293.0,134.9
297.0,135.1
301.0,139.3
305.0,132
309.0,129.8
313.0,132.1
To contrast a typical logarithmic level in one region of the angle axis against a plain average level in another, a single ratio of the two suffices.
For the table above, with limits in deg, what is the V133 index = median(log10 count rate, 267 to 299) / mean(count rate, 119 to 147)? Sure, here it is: 0.0196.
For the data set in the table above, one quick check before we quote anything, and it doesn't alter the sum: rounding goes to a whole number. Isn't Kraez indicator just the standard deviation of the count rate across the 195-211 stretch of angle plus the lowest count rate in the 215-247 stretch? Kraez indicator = 115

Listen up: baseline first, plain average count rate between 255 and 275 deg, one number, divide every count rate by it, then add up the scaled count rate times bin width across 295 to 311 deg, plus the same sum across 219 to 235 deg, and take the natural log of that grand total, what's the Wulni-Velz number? 3.46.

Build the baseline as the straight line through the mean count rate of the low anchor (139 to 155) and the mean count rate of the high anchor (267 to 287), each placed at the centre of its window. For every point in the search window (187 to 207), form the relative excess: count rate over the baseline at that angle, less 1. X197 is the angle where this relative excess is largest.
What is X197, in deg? 189.0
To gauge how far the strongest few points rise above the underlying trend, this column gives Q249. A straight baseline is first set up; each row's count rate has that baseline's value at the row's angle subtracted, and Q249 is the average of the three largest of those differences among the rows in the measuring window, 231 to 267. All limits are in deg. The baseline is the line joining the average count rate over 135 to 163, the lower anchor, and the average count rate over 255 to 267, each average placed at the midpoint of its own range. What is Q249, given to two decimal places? 2.19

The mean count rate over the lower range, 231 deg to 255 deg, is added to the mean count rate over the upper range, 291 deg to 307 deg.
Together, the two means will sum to 257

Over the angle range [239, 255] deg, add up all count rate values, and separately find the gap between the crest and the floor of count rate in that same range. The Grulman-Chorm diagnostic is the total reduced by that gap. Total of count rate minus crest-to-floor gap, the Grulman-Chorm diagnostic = 488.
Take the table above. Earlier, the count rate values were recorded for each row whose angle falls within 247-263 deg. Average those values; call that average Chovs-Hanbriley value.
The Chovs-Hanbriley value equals 124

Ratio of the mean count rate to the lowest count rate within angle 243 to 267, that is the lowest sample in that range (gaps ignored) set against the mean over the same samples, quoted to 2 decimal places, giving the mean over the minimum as 1.04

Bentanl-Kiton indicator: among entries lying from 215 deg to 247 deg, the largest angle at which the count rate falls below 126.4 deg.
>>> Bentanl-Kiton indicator 241.0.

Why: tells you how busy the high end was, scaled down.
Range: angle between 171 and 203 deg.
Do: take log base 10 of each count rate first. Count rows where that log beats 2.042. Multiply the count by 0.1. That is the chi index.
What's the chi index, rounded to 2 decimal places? 0.40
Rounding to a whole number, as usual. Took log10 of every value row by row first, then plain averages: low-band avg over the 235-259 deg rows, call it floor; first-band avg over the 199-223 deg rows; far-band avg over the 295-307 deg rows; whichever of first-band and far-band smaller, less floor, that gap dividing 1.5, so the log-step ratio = -36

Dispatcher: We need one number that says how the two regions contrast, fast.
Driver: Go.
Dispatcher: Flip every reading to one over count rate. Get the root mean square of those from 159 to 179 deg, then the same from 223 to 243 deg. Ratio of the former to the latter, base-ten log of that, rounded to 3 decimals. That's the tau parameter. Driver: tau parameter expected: 0.031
